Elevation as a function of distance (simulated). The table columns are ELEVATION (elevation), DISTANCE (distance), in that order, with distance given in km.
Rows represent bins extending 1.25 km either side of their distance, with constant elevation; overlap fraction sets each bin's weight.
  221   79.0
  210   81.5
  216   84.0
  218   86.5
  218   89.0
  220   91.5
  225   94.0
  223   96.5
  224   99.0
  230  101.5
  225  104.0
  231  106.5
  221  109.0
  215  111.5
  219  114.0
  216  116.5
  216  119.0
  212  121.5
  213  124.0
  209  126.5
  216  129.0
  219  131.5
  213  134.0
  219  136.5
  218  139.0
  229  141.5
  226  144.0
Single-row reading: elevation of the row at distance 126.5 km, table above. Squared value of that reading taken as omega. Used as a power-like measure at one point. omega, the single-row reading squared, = 43681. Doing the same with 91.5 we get 48400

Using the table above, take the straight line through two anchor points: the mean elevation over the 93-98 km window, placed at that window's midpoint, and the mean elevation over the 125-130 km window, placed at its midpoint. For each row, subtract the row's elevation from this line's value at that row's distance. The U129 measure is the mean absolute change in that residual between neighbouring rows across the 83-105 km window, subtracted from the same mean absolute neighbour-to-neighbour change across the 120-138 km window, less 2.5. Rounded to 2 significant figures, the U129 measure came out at -1.0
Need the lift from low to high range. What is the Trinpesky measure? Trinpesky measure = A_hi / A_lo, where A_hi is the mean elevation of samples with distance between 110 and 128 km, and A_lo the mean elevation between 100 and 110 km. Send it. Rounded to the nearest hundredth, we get 0.95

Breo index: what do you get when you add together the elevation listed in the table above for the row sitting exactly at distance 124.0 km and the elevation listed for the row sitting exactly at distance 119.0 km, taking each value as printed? 429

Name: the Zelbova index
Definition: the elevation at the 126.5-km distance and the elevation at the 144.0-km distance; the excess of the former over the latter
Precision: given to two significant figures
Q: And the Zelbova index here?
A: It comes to -17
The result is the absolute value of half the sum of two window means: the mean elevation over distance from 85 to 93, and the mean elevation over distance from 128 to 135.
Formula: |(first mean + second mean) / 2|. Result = 217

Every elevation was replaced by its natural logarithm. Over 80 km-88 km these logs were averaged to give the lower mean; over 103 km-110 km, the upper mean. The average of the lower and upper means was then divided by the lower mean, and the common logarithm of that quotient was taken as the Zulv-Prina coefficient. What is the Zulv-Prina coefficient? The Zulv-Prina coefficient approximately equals 0.0020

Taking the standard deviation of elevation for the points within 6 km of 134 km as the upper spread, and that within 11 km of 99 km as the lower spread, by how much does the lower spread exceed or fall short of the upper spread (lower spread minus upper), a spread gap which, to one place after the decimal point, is 1.8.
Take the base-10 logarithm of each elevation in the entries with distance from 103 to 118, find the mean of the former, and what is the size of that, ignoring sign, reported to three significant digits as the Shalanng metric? 2.34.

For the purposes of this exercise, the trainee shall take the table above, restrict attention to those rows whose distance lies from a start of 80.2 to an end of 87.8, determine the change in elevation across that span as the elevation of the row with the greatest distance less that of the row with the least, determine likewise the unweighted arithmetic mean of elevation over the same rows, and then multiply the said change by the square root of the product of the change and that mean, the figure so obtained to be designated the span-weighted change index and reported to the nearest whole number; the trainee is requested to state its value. 332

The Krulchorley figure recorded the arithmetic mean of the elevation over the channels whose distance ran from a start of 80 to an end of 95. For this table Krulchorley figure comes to 218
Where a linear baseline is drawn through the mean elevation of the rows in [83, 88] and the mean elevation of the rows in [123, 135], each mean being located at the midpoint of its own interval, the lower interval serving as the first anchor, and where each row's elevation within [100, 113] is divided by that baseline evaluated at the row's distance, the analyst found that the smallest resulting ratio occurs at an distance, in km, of 111.5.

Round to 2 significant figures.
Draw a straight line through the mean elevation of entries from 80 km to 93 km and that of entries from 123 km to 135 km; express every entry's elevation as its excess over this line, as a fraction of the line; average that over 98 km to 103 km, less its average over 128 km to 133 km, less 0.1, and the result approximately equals -0.064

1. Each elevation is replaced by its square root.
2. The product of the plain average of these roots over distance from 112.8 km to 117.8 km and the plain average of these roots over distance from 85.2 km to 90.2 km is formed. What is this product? 218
